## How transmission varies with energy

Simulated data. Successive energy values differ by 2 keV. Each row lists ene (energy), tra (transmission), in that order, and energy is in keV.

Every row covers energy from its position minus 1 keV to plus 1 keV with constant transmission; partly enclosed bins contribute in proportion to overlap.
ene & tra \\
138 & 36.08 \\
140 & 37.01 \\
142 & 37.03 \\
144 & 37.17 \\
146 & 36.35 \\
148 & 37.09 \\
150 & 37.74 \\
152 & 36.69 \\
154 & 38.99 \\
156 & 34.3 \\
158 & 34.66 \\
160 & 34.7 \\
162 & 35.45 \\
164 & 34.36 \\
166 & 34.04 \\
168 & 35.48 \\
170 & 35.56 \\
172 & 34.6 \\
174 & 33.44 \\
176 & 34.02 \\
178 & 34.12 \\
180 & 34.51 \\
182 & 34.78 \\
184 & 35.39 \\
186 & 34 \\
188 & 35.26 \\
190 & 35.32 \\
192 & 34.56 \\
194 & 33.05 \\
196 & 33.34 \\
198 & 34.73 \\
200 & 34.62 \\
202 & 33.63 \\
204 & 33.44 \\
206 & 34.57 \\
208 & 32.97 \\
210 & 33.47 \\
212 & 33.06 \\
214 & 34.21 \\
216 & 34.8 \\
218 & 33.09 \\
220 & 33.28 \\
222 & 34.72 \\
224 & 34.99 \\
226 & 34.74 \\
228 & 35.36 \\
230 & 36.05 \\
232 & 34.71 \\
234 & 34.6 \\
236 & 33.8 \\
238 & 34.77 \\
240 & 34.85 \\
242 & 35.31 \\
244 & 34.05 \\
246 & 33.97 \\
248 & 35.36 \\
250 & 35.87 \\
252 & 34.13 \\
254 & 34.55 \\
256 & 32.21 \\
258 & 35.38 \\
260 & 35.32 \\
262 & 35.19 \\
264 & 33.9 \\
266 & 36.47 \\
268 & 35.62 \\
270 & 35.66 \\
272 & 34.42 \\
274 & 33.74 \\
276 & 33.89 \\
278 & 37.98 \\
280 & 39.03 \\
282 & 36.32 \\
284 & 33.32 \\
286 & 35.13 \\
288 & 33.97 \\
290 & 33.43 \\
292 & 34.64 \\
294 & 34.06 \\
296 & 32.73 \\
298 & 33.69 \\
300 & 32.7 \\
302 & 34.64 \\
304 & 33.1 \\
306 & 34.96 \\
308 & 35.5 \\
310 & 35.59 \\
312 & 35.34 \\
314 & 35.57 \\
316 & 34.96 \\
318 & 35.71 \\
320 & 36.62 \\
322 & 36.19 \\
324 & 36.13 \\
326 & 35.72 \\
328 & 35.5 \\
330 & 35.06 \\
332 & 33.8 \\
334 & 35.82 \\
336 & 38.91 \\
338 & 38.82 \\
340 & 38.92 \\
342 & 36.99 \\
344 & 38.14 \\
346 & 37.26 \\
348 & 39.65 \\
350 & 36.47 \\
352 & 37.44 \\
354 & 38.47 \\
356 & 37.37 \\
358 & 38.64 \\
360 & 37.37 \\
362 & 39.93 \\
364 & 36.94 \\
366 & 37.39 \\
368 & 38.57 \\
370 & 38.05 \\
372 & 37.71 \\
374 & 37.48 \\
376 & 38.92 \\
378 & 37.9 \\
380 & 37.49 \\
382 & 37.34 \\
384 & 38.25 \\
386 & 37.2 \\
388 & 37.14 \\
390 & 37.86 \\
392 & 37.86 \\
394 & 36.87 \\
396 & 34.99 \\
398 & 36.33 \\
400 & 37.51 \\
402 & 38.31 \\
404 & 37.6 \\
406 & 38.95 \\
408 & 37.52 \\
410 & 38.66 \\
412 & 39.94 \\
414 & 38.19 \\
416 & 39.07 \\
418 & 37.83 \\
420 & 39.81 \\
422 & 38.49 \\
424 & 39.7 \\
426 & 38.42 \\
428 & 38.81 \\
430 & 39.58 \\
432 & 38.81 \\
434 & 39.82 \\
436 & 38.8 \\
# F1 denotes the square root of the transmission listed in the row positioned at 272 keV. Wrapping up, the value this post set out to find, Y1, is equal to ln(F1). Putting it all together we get 1.769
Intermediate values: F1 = 5.87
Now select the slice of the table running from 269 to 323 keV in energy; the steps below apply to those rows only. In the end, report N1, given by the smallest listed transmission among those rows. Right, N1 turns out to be 32.7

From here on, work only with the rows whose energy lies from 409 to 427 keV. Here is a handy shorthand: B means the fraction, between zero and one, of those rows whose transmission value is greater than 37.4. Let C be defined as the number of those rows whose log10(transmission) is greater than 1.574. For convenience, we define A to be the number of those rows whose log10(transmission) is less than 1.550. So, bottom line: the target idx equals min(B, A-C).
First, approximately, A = 0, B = 1.0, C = 9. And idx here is -9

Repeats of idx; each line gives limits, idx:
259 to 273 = 0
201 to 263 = 0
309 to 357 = -2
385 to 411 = -7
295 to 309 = 0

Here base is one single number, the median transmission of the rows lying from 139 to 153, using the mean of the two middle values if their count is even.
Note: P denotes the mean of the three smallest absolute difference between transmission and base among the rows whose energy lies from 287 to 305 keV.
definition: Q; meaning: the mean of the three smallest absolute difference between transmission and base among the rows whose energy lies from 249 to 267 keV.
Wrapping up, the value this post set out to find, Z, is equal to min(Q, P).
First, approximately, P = 2.58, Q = 1.1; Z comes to 1.1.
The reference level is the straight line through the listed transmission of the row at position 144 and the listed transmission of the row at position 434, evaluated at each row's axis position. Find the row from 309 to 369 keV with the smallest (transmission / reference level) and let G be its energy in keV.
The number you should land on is 332 keV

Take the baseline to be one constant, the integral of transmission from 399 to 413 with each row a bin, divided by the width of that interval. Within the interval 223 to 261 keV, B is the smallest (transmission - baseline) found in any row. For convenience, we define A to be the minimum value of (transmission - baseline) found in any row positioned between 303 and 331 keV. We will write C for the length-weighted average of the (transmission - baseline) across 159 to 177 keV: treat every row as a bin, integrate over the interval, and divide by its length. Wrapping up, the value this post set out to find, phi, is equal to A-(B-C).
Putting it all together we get -2.8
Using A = -5.3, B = -6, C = -3.73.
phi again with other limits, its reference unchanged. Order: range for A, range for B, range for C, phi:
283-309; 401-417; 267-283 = -7.3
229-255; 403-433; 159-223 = -7.8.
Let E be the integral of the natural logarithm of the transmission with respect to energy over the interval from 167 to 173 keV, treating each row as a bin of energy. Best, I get 21.4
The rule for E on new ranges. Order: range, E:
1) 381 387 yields 21.8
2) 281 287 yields 21.3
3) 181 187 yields 21.3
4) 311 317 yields 21.4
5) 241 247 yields 21.2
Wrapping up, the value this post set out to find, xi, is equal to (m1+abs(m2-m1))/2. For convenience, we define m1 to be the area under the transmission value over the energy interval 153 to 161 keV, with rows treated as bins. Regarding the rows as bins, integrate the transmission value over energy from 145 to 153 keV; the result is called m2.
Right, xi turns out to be 148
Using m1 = 285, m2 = 296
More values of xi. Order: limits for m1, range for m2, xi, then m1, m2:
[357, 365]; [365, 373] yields 154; 306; 303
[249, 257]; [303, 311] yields 139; 274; 278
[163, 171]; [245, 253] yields 140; 279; 279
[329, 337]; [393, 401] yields 146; 287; 291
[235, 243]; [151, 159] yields 145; 277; 289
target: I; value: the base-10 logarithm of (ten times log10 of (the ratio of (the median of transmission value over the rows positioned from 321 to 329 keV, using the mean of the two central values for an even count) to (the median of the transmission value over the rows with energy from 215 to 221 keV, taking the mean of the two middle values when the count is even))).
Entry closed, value -0.5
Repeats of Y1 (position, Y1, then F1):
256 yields 1.736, 5.68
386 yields 1.808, 6.10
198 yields 1.774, 5.89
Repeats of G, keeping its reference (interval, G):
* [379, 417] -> 396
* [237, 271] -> 256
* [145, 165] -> 164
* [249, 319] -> 256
